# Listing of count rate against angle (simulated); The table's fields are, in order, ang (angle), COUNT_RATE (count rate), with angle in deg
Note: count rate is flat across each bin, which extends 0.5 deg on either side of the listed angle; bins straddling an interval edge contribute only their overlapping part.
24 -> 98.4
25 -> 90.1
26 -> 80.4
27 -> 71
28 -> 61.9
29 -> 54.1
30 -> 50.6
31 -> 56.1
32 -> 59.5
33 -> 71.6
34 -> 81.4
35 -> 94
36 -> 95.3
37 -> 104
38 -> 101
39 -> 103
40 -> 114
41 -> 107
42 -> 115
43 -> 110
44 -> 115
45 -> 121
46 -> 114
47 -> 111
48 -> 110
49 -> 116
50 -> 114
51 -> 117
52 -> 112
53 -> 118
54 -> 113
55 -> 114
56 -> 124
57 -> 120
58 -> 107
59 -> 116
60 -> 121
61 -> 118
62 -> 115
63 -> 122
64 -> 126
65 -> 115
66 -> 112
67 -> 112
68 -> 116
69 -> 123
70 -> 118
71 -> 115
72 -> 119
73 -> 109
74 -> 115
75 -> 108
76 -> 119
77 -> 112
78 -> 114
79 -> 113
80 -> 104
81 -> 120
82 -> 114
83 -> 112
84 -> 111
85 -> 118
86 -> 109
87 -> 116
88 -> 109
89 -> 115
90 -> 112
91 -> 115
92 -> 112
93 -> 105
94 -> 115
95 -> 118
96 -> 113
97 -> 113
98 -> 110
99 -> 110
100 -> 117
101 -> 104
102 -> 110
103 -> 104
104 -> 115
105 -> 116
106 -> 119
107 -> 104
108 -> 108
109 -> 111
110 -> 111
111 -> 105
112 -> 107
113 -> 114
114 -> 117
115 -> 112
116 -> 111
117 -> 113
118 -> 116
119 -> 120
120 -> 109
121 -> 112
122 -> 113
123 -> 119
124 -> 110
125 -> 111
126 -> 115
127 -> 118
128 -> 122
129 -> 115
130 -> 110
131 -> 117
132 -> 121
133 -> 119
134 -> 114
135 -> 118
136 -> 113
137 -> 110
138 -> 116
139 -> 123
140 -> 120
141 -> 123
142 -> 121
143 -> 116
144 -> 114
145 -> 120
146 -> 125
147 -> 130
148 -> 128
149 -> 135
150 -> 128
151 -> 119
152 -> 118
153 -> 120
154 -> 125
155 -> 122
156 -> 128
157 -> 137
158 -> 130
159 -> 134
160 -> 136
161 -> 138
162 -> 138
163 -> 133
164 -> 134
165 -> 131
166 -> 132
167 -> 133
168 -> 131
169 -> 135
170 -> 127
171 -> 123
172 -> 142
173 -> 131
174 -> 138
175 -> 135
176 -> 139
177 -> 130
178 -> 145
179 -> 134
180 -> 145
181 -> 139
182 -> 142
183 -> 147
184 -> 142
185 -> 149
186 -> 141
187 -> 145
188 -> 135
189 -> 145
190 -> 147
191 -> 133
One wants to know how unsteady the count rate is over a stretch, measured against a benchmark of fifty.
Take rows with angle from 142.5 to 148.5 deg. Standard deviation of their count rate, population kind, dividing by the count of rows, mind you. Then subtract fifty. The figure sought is -44.0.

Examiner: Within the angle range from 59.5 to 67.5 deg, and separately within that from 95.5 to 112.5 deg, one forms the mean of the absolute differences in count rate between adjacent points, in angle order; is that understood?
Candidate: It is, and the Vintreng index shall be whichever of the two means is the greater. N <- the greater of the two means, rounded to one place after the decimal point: 5.0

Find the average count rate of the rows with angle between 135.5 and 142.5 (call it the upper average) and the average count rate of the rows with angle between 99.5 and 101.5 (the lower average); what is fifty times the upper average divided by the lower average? 53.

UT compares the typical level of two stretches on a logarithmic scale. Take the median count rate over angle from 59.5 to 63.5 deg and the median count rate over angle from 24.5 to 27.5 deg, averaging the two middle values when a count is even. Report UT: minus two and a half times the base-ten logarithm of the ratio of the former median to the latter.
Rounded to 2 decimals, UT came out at -0.43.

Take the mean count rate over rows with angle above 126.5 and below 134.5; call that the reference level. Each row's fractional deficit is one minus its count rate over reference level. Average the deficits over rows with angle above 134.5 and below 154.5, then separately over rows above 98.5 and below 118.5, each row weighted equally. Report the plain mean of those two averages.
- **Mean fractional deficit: 0.01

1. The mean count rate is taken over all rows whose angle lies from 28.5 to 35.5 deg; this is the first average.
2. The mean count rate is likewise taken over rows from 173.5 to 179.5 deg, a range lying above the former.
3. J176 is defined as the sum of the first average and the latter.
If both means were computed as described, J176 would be 204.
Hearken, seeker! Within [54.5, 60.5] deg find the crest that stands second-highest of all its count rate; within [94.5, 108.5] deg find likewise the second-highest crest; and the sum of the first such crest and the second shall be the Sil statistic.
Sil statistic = 239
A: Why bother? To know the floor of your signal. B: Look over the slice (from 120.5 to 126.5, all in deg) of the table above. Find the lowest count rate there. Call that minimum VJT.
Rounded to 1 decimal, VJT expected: 110.0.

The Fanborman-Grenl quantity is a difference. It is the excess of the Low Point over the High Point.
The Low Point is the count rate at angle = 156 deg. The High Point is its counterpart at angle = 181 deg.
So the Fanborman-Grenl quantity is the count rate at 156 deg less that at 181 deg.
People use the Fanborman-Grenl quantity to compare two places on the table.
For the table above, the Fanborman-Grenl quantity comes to -11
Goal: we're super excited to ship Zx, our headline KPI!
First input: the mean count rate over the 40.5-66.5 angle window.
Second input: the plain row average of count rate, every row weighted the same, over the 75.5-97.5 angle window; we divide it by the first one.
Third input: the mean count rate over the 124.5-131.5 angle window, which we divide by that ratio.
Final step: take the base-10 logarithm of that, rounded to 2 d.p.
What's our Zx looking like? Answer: 2.07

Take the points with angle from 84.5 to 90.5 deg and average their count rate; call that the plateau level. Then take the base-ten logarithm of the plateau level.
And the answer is 2.05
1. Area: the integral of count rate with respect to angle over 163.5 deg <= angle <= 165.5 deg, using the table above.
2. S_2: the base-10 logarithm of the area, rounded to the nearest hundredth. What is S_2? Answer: 2.42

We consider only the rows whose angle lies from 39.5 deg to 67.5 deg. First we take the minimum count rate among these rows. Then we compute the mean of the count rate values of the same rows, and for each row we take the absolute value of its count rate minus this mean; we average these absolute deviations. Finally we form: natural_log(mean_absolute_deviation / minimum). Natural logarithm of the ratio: -3.39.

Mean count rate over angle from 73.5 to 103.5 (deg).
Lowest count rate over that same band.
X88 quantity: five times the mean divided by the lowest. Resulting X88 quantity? 5.40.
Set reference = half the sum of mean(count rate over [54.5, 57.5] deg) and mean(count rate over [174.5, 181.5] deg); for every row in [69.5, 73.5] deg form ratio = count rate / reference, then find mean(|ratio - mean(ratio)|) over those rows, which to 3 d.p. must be 0.025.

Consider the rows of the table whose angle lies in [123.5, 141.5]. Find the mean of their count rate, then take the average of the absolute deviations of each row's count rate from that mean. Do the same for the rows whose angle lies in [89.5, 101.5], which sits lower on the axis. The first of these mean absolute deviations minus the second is 0.6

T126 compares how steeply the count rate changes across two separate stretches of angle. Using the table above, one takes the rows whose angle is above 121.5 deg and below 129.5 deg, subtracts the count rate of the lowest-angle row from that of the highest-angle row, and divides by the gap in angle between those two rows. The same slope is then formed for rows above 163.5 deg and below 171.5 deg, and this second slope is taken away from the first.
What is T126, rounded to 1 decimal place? 1.9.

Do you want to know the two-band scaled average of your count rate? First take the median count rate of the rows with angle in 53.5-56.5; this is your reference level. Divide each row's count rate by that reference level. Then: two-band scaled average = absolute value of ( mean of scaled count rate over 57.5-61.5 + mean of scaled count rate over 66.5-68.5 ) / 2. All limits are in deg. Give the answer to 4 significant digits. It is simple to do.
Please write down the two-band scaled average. 1.007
